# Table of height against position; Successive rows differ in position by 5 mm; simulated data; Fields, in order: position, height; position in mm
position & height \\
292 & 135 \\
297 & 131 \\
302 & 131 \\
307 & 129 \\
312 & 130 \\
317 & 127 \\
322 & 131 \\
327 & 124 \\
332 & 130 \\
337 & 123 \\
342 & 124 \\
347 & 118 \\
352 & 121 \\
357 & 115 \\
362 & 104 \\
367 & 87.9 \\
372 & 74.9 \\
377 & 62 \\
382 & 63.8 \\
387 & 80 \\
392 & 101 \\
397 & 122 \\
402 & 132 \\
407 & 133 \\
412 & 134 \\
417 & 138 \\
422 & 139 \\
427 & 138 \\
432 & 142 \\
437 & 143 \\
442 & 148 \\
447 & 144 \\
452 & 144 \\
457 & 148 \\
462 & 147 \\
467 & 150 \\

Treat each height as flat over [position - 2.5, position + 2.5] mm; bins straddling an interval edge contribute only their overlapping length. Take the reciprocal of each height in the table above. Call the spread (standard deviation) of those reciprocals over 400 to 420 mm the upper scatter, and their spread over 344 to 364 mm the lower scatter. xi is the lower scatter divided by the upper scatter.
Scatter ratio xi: 4.1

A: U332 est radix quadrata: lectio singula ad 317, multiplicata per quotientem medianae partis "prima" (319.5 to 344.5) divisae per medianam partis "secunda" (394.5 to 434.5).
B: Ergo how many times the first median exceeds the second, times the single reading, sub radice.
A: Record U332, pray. 10.8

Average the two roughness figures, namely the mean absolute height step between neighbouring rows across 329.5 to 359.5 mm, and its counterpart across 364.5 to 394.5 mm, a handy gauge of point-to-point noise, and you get 8.8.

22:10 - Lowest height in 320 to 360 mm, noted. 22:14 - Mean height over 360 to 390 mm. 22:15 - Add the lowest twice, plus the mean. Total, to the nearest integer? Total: 309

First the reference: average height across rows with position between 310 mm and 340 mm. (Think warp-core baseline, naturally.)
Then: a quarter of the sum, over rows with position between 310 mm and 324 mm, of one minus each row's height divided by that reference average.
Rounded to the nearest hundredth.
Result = -0.01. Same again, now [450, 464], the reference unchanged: -0.11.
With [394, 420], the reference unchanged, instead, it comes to -0.04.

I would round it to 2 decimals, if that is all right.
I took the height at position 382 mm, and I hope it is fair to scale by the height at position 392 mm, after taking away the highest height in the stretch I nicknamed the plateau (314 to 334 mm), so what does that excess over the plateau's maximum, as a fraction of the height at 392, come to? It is -0.67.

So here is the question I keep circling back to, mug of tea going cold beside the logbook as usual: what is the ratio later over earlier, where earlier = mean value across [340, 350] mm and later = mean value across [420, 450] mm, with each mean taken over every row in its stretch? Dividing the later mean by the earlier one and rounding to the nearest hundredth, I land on 1.18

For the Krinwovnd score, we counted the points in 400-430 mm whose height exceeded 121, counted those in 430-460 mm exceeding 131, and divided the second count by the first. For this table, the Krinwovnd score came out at 1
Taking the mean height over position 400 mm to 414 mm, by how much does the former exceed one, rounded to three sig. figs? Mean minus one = 132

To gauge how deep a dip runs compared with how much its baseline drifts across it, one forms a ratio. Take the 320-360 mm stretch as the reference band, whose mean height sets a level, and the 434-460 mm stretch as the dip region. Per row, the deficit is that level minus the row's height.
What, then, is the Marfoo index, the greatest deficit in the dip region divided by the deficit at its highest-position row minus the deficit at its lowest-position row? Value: 4.0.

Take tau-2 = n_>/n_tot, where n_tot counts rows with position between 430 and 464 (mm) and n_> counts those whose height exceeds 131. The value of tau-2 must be 1.0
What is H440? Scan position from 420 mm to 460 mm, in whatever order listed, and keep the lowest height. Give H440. 138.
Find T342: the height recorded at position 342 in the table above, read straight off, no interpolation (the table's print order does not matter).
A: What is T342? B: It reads 124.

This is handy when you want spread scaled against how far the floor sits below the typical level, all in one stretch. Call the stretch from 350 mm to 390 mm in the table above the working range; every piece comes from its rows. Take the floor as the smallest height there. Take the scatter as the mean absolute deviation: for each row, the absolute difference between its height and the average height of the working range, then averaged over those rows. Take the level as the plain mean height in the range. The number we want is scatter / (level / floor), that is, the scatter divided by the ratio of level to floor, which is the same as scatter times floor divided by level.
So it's 13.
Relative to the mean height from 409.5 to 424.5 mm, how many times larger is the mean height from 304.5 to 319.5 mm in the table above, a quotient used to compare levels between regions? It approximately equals 0.94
